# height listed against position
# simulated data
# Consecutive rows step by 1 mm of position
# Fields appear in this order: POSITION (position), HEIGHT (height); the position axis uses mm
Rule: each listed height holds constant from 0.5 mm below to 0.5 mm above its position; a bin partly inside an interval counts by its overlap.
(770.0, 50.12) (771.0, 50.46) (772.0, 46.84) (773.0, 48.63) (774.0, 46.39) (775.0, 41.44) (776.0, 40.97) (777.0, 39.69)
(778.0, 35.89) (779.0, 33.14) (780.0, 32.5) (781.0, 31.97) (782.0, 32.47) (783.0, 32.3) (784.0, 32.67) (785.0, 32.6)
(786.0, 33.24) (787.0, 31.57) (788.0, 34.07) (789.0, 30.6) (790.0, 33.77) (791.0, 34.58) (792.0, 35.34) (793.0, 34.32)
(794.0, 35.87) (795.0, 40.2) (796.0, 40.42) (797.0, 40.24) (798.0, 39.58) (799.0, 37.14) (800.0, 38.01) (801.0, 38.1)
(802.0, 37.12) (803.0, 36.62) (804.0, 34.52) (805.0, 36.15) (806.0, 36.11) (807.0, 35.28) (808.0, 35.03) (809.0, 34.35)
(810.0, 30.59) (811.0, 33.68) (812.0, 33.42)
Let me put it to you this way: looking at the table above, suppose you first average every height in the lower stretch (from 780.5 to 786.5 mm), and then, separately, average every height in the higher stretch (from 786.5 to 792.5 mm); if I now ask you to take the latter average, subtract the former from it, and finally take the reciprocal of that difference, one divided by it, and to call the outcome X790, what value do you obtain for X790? 1.3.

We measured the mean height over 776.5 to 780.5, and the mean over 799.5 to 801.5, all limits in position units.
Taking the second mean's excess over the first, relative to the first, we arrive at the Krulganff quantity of 0.08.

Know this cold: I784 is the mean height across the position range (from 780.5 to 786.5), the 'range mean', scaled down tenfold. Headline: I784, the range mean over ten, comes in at 3.3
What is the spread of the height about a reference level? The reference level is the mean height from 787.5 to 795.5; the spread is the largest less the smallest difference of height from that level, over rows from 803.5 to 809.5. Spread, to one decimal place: 1.8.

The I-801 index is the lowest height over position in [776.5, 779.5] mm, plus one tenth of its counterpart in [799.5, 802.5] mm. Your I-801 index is 36.9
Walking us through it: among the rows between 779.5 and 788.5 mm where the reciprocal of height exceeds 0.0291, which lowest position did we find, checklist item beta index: 780.0 mm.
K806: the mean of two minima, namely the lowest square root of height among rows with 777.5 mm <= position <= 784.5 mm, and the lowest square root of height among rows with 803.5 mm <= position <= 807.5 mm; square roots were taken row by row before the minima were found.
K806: 5.76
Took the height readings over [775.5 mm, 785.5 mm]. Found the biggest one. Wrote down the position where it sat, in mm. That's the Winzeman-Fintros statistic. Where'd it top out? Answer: 776.0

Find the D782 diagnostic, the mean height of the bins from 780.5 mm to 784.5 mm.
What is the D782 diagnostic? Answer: 32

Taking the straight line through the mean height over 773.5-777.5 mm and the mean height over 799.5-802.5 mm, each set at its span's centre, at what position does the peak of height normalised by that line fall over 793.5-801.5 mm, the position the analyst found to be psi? 796.0 mm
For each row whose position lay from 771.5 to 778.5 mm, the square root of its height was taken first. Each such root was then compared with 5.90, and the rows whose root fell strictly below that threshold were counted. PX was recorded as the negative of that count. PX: 0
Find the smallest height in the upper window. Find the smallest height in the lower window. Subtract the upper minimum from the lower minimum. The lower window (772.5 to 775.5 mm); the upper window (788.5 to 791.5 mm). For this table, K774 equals 11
